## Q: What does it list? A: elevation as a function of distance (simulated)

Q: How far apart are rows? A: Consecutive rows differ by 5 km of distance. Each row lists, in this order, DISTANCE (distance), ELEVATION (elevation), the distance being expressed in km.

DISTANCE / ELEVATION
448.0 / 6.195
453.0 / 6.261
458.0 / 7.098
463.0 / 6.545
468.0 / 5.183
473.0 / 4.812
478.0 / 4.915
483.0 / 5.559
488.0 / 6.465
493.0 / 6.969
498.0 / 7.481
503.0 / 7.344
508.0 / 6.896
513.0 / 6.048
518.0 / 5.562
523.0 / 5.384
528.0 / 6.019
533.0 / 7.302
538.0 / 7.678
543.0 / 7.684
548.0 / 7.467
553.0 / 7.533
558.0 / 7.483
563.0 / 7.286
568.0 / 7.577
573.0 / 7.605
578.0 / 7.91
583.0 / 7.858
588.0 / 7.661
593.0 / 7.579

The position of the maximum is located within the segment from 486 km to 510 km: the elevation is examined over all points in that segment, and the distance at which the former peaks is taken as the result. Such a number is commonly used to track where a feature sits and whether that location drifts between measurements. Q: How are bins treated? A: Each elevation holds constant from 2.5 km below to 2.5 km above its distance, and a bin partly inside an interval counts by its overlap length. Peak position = 498.0 km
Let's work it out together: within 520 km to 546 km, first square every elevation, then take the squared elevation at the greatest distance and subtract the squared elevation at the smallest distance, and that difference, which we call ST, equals 30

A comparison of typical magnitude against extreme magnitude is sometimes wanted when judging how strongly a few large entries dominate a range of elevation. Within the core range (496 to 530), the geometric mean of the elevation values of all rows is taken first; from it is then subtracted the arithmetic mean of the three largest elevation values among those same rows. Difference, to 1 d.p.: -0.9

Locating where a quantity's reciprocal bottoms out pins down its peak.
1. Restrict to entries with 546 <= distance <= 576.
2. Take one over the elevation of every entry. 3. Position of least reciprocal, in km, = 573.0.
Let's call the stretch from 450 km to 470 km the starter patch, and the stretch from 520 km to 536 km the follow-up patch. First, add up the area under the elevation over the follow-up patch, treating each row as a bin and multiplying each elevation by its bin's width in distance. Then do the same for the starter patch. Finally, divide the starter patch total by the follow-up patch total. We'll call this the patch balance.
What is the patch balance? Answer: 1.3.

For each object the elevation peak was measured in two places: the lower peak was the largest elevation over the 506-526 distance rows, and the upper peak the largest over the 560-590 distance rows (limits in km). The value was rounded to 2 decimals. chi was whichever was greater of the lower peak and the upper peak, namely 7.91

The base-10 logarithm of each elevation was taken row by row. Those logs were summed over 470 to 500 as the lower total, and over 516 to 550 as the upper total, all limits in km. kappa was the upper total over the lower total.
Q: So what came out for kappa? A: 1.2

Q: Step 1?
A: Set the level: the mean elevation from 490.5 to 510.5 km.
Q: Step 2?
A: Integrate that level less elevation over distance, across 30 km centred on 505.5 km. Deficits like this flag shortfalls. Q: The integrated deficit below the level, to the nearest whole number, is 14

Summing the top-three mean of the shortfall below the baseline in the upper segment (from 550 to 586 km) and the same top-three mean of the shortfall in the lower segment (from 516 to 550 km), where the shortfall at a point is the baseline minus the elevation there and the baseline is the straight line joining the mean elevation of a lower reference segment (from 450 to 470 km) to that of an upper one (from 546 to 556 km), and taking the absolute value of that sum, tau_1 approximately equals 1.7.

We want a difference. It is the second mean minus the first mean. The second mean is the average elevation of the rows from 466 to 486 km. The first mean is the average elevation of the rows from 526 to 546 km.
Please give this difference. -2.1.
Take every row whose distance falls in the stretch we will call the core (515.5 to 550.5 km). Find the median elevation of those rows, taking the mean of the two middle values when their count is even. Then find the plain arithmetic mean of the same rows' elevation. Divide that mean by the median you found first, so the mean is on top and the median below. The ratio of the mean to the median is 0.92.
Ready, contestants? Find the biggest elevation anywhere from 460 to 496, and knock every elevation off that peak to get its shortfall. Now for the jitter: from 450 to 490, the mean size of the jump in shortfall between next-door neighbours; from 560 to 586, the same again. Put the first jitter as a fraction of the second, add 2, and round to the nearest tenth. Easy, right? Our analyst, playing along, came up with 6.0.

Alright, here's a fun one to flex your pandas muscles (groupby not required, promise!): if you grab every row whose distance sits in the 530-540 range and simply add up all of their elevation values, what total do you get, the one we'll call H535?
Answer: 15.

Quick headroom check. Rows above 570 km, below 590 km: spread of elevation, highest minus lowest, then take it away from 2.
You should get 1.7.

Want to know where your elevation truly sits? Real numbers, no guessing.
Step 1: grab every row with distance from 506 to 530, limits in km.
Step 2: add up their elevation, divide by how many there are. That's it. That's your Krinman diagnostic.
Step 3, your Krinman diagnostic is 6.0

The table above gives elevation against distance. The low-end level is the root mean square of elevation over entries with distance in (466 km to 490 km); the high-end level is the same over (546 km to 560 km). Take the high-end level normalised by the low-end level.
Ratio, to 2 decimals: 1.38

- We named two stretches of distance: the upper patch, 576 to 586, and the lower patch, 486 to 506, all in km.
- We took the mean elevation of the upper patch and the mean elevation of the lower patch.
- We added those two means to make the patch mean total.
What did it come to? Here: 14.9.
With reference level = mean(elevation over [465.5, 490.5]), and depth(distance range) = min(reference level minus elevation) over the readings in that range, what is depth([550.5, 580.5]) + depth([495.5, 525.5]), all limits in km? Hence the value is -4.62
